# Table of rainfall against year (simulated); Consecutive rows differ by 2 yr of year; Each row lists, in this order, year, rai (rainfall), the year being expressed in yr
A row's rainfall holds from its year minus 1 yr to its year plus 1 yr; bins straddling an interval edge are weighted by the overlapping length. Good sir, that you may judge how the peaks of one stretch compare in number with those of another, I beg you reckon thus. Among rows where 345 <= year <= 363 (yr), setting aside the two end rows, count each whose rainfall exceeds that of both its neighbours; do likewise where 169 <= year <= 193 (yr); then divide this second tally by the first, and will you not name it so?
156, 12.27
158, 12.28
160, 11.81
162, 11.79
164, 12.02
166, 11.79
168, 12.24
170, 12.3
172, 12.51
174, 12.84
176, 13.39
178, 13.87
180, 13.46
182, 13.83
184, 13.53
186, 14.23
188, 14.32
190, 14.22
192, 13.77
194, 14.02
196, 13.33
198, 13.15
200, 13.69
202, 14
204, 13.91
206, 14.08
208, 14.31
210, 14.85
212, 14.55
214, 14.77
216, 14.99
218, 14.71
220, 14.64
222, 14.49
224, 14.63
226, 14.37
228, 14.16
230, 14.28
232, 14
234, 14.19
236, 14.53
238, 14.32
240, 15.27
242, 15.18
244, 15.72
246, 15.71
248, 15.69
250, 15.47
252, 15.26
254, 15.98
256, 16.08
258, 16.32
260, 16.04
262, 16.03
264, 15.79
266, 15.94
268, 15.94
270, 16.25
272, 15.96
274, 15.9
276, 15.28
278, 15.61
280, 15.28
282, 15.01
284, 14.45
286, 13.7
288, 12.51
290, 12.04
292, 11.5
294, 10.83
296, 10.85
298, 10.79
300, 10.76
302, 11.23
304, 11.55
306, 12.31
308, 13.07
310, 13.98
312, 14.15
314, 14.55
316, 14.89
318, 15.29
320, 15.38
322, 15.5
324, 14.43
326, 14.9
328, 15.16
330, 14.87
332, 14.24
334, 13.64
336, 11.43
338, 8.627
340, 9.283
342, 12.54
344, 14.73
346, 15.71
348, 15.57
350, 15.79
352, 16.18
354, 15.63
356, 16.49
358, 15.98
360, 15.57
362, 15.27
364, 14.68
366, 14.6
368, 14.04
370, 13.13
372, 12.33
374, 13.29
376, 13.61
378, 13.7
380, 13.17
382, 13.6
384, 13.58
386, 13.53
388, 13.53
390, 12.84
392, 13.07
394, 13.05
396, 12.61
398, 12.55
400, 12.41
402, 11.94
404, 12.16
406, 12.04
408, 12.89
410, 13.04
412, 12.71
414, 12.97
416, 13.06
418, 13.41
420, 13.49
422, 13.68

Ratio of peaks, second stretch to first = 1.5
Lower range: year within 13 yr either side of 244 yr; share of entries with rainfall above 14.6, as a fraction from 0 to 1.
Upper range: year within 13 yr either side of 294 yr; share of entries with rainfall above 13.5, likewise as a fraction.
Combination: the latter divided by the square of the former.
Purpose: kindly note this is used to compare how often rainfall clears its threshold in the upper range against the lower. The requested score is 0.5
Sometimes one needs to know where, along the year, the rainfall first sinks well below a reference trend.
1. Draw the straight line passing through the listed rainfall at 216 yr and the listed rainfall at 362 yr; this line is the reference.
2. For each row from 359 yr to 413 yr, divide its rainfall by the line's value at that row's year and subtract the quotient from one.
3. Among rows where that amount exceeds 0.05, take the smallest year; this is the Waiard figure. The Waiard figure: 368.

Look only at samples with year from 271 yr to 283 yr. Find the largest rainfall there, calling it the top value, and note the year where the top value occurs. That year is 272 yr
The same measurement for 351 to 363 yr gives 356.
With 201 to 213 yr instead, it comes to 210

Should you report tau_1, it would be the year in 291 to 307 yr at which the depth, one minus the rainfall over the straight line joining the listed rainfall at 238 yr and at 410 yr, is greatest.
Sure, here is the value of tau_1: 300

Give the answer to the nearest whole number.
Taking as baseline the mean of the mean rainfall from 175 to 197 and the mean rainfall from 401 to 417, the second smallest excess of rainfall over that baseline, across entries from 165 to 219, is -1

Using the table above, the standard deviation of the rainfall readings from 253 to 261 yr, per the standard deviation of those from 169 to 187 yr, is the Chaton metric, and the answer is 0.2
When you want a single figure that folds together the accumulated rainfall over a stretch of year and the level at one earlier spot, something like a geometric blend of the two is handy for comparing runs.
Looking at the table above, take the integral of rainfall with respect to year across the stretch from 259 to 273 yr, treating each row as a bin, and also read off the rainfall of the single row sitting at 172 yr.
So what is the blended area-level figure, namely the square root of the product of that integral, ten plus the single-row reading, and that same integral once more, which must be 1062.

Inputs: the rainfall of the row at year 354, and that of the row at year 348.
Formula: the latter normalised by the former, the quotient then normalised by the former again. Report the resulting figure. 0.064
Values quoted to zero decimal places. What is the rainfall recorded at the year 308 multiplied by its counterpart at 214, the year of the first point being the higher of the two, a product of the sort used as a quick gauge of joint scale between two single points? 193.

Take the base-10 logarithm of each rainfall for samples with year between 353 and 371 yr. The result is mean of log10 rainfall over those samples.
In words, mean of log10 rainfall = 1.18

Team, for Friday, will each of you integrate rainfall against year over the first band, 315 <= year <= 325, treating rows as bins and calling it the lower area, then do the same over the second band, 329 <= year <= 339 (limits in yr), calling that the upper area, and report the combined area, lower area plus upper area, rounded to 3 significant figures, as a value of 277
